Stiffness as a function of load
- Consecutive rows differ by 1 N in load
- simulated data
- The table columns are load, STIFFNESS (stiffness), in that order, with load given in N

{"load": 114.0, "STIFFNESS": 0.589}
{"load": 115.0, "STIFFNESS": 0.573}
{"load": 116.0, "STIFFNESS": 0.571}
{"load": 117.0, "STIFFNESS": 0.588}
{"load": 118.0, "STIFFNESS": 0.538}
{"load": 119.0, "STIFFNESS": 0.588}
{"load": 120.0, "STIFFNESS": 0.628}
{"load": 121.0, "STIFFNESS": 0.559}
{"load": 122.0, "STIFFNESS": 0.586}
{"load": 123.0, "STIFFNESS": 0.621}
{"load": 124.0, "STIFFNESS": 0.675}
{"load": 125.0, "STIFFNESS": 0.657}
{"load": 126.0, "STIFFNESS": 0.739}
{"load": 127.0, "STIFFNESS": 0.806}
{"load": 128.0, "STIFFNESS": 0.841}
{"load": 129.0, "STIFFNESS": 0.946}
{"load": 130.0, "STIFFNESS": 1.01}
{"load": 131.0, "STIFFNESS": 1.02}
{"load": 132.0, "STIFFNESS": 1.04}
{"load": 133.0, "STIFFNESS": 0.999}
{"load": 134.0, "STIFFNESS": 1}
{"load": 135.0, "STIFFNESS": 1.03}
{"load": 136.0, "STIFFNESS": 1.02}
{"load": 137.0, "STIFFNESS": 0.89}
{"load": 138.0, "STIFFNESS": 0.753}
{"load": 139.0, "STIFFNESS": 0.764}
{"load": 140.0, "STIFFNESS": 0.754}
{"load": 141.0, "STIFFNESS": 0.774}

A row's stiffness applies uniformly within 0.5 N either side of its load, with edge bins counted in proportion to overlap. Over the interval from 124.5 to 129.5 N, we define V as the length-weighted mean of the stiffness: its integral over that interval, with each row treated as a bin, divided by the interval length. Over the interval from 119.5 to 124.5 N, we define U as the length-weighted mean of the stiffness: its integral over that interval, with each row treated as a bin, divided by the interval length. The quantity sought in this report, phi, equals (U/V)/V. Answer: 0.96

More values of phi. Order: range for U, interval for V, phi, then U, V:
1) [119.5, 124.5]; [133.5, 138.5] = 0.70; 0.614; 0.94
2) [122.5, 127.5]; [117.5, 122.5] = 2.08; 0.700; 0.58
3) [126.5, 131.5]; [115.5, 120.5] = 2.72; 0.925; 0.58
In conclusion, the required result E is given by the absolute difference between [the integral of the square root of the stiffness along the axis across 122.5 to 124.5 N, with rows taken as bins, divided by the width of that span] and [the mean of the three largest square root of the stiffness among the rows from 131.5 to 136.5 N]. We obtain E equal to 0.21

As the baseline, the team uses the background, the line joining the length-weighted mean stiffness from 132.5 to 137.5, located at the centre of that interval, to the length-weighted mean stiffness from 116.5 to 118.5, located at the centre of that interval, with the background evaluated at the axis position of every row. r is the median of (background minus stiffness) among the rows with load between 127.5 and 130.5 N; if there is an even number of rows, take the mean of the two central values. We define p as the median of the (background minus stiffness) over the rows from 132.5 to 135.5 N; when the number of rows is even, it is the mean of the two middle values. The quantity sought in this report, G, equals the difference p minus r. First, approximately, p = -0.04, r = -0.10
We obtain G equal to 0.06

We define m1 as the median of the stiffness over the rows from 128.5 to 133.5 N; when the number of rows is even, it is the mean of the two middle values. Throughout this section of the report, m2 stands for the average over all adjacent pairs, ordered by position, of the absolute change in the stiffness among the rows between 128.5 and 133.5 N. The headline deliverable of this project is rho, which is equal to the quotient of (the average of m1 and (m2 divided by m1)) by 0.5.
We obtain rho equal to 1.0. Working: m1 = 1.01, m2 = 0.034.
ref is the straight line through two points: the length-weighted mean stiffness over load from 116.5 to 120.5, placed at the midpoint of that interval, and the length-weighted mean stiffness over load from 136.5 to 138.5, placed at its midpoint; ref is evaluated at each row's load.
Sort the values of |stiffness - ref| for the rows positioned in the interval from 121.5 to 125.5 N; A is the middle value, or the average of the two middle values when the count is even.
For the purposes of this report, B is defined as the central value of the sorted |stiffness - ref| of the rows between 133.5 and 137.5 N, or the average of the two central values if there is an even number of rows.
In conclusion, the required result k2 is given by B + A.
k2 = 0.24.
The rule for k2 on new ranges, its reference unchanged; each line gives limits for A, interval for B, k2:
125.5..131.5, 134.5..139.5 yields 0.26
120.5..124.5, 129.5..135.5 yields 0.29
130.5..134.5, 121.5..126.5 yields 0.28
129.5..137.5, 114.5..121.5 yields 0.26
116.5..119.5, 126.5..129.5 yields 0.16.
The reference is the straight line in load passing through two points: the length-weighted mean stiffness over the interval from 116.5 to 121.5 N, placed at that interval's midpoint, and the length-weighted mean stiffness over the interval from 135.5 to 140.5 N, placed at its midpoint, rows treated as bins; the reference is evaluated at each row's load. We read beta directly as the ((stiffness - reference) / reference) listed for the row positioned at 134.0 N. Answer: 0.28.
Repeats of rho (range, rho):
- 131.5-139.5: 1.1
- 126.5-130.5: 1.0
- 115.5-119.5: 0.6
